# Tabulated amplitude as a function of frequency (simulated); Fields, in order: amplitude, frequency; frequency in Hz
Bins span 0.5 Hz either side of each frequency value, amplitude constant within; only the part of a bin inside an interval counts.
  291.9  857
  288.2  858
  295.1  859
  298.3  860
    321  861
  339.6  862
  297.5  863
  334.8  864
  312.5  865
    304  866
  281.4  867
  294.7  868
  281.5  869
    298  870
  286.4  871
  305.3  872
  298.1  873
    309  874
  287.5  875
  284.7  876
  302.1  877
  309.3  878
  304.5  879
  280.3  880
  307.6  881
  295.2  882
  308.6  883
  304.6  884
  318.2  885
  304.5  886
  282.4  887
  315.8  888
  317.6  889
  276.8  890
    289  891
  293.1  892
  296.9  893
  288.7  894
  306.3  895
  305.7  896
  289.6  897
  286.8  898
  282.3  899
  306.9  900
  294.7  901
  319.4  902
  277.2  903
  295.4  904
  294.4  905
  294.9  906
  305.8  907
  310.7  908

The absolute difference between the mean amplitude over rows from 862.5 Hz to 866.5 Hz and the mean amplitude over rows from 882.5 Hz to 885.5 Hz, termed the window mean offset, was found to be 2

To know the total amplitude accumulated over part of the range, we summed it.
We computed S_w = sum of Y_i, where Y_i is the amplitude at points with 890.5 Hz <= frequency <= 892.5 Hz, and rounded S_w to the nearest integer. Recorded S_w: 582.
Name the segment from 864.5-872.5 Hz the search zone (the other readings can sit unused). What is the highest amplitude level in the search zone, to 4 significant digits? 312.5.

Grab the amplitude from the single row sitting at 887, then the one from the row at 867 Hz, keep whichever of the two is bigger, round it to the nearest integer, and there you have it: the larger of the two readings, 282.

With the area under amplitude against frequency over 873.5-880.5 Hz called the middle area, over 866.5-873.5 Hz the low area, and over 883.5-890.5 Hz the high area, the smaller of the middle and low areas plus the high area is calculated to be 4165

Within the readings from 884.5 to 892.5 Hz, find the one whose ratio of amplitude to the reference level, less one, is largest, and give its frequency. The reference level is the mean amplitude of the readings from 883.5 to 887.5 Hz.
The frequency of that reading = 885 Hz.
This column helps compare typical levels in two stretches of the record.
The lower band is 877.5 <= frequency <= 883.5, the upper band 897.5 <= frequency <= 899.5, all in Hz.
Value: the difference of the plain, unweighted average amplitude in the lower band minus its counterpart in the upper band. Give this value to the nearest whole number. 16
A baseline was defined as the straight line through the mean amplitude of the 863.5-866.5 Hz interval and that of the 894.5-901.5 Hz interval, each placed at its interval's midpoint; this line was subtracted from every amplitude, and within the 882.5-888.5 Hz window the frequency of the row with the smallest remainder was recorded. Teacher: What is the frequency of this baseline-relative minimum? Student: 887 Hz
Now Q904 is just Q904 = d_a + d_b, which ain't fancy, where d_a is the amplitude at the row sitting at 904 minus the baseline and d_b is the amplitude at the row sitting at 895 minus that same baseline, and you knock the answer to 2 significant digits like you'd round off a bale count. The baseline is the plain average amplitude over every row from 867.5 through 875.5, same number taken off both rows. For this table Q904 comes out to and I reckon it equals 12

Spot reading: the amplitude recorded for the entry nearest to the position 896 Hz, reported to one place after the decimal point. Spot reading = 305.7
